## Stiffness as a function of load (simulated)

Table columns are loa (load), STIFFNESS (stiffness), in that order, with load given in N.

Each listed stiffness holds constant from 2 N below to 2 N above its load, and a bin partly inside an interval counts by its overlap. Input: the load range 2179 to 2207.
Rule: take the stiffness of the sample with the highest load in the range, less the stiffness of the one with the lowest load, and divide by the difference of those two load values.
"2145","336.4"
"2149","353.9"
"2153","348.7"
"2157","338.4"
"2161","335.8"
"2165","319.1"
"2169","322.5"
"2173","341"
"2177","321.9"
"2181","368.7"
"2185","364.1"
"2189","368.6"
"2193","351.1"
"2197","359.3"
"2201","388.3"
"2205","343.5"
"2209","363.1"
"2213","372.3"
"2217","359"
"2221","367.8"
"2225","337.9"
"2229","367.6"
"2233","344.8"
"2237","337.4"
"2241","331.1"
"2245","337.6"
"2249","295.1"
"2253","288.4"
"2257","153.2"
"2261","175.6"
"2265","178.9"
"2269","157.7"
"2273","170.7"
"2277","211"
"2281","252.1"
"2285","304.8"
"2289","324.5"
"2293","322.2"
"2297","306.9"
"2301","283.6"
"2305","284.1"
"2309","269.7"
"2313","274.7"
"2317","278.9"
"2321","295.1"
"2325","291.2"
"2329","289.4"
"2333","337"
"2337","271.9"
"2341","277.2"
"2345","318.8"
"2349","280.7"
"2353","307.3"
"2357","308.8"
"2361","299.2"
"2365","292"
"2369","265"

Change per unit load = -1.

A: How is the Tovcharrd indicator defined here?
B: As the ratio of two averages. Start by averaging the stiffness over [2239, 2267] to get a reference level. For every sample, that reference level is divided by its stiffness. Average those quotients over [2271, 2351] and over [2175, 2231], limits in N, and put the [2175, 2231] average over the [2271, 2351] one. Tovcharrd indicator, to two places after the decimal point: 0.77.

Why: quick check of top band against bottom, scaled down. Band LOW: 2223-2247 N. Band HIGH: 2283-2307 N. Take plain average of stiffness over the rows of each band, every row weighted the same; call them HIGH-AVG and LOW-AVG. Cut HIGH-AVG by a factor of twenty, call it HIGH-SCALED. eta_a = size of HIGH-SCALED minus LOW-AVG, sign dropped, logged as 328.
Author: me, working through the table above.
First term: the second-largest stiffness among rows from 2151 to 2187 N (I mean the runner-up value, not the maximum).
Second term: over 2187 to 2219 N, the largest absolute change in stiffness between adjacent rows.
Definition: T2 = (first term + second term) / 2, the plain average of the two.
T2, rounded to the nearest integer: 204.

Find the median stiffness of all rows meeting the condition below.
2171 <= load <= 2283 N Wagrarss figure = 339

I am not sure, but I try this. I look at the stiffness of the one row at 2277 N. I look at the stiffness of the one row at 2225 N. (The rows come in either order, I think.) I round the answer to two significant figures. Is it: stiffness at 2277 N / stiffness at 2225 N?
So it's 0.62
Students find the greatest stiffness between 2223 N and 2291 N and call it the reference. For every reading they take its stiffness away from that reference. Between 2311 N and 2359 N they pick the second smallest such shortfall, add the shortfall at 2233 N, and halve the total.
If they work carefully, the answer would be 36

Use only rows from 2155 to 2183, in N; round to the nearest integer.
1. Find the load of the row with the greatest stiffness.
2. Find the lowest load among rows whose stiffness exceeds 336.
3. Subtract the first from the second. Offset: -24 N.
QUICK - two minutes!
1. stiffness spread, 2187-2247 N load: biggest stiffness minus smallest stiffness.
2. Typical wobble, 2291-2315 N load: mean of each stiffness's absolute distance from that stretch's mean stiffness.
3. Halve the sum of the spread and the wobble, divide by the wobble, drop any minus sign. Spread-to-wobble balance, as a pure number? 2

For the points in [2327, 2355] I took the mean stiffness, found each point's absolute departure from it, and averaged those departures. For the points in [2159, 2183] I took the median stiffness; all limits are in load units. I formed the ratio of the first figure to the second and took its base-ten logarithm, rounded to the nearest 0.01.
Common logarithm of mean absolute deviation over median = -1.21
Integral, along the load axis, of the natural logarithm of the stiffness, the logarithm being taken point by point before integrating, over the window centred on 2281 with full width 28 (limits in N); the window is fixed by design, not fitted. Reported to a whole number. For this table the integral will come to 153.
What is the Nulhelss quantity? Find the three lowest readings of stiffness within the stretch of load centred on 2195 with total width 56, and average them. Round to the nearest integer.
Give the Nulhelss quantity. 328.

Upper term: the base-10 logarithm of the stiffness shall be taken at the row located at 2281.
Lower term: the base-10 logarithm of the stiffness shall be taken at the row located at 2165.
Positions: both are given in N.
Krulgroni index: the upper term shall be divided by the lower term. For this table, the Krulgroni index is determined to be 0.959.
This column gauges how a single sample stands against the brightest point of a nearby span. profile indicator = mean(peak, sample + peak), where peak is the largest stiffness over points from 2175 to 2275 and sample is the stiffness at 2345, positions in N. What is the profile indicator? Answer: 548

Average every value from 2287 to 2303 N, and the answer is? 309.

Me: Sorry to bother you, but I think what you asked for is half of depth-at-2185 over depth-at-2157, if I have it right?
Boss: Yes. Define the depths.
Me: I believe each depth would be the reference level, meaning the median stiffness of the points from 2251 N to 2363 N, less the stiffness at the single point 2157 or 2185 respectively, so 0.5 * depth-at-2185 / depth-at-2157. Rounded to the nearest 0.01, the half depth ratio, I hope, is 0.74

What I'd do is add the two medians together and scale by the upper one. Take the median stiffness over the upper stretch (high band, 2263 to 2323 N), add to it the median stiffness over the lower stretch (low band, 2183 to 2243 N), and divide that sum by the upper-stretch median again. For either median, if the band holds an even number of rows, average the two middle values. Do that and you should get 2.29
